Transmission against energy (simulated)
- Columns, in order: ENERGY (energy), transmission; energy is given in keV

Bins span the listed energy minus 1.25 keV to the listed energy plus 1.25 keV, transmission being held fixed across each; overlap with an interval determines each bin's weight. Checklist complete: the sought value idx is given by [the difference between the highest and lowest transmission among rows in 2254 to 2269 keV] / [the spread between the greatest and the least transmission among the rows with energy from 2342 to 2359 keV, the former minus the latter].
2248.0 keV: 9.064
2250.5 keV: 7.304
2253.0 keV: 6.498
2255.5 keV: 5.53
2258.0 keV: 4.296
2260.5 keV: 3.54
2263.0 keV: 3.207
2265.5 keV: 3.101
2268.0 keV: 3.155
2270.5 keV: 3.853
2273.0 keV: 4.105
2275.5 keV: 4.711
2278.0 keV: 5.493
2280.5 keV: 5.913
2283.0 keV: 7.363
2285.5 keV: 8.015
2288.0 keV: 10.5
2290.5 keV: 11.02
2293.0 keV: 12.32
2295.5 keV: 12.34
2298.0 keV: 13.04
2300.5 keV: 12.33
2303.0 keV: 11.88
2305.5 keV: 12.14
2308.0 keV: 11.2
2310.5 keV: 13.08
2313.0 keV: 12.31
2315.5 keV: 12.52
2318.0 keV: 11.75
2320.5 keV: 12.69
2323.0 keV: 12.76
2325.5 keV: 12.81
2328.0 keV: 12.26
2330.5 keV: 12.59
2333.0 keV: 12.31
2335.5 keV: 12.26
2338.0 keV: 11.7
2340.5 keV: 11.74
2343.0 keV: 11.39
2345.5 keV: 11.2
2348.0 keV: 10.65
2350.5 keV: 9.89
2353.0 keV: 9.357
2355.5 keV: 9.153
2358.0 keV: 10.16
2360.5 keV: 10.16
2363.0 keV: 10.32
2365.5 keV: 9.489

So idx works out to 1.1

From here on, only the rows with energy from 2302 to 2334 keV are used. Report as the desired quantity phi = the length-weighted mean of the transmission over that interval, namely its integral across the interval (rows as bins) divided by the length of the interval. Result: 12.3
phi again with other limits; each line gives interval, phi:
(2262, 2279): 3.9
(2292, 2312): 12.3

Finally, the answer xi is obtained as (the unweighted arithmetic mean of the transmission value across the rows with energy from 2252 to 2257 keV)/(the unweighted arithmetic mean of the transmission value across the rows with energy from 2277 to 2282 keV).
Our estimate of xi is 1.1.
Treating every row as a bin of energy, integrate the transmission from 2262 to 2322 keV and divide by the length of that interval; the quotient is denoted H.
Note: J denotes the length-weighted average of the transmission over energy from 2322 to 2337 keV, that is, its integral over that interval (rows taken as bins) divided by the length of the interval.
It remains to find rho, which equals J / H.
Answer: 1.4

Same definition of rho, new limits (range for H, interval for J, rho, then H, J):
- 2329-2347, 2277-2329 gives 0.9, 11.9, 11.2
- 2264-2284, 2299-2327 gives 2.6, 4.7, 12.3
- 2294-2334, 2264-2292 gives 0.5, 12.4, 6.1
